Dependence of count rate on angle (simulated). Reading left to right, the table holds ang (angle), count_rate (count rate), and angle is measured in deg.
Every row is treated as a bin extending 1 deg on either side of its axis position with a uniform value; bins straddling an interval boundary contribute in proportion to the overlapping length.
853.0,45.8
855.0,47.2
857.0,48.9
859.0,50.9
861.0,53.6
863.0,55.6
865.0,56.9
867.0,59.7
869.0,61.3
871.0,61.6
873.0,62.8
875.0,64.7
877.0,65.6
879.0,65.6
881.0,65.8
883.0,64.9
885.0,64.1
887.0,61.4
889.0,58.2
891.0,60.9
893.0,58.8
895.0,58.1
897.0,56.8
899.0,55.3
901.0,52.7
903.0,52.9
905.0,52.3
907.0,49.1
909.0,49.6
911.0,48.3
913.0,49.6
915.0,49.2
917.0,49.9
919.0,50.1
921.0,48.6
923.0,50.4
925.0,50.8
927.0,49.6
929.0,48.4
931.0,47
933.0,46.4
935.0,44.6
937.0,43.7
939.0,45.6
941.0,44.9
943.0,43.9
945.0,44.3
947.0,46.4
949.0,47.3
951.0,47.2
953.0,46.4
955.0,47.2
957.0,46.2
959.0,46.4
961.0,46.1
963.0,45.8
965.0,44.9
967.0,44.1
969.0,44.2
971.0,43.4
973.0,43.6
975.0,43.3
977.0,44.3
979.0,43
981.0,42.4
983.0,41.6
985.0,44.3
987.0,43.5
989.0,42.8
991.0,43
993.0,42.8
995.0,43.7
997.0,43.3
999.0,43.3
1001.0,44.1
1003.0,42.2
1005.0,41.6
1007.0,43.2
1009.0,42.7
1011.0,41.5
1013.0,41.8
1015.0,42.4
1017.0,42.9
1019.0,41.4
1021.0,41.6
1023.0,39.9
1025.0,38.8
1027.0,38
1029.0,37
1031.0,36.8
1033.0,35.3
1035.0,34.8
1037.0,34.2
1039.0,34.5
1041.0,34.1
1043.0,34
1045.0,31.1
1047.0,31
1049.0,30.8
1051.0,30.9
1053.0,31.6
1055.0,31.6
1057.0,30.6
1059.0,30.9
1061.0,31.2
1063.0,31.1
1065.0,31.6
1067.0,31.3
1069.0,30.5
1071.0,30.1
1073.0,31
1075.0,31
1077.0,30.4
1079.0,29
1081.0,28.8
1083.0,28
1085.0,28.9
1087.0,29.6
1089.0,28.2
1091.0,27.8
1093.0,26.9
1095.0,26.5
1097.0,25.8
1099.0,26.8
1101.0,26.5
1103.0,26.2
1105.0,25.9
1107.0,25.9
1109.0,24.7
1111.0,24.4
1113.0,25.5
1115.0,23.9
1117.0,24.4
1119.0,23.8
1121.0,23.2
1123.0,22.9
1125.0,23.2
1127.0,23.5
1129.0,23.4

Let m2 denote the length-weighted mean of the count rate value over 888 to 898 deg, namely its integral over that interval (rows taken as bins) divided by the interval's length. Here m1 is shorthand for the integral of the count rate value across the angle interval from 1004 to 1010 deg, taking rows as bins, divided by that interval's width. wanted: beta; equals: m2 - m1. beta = 16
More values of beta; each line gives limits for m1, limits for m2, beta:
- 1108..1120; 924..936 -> 23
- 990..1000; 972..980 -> 0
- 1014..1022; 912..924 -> 8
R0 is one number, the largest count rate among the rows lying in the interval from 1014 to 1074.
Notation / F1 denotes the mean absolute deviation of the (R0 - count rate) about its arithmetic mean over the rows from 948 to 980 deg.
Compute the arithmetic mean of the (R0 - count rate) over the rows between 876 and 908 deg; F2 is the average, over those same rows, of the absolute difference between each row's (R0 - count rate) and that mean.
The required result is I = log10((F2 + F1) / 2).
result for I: 0.47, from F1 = 1.36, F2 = 4.5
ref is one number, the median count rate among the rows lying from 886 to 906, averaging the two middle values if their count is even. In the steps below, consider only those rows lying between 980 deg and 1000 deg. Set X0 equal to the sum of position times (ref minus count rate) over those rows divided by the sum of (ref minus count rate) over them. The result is 989.9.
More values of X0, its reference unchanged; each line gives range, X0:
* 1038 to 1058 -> 1048.3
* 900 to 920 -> 910.8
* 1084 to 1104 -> 1094.2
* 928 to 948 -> 938.4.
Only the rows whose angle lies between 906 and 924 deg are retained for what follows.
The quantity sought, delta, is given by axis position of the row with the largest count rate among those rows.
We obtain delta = 923.0 deg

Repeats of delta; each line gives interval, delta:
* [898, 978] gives 899.0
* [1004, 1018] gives 1007.0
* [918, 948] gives 925.0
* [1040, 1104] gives 1041.0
